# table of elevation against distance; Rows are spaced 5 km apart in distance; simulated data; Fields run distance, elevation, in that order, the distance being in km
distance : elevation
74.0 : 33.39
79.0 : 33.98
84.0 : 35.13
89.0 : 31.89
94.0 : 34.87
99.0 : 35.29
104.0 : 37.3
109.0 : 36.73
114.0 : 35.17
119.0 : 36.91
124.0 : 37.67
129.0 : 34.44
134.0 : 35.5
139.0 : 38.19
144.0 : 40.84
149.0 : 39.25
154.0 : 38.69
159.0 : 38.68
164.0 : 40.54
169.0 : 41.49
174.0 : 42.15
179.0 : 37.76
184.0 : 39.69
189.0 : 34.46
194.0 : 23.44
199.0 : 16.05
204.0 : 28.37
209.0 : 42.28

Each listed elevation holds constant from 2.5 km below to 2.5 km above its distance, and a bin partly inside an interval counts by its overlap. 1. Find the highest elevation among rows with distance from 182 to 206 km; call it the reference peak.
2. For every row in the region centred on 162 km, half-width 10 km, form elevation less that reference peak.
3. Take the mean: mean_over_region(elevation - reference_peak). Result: 0.2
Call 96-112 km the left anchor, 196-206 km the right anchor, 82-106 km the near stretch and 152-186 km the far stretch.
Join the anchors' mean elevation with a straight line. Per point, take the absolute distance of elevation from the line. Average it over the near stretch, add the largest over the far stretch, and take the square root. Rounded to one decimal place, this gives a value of 4.4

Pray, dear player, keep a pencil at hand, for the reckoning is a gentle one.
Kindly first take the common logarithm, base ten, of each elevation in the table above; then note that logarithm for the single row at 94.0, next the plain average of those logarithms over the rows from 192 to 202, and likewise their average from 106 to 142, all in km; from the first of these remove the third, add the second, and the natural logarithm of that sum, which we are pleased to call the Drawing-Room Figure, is 0.24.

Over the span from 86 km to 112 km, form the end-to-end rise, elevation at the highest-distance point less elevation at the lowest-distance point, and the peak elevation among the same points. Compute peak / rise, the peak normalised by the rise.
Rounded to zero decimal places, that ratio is 8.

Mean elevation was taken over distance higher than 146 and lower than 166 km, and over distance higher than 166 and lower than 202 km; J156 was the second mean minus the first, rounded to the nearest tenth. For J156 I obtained -5.7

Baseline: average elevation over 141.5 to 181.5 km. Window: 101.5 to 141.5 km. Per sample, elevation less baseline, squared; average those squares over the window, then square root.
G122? 3.6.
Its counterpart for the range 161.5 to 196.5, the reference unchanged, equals 6.7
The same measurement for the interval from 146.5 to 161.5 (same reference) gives 1.1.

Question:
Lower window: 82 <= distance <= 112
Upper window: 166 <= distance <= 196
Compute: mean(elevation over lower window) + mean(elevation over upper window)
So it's 72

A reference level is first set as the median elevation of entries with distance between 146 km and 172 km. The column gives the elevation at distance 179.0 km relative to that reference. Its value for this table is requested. -1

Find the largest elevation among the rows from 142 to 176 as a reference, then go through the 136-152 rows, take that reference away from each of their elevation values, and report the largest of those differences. -1.3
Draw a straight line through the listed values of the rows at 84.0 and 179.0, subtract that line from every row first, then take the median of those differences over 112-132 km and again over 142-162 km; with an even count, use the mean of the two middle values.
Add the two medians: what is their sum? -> 2.0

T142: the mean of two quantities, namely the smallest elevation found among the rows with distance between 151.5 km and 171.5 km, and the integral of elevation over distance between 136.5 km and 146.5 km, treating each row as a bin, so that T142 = 217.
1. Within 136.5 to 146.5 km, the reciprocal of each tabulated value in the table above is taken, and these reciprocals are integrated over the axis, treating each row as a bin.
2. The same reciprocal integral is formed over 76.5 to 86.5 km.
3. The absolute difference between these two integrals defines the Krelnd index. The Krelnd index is 0.04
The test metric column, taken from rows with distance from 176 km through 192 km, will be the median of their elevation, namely 37.8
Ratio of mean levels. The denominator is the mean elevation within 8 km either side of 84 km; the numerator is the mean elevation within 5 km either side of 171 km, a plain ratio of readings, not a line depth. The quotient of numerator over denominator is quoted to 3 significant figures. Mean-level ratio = 1.24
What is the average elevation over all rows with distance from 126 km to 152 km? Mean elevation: 38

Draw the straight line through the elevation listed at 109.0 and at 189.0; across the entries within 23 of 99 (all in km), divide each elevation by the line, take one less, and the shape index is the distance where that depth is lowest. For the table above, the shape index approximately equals 89.0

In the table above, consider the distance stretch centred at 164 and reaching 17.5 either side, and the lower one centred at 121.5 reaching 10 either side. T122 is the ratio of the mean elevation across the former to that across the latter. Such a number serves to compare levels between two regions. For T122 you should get 1.10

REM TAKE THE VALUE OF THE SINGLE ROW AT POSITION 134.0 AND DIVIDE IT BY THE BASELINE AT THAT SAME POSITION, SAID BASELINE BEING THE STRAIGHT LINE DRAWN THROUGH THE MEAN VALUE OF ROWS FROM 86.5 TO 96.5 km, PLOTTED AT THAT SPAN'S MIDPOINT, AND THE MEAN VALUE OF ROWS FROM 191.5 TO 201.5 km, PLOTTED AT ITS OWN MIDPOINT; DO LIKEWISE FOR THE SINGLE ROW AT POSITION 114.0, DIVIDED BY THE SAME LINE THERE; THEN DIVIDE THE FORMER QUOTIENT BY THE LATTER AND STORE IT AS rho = 1.10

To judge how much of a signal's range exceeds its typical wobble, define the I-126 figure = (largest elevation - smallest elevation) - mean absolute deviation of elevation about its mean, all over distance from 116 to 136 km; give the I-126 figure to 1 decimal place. 2.1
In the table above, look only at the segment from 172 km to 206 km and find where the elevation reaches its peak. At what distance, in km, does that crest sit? 174.0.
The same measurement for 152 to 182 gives 174.0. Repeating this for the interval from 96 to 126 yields 124.0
